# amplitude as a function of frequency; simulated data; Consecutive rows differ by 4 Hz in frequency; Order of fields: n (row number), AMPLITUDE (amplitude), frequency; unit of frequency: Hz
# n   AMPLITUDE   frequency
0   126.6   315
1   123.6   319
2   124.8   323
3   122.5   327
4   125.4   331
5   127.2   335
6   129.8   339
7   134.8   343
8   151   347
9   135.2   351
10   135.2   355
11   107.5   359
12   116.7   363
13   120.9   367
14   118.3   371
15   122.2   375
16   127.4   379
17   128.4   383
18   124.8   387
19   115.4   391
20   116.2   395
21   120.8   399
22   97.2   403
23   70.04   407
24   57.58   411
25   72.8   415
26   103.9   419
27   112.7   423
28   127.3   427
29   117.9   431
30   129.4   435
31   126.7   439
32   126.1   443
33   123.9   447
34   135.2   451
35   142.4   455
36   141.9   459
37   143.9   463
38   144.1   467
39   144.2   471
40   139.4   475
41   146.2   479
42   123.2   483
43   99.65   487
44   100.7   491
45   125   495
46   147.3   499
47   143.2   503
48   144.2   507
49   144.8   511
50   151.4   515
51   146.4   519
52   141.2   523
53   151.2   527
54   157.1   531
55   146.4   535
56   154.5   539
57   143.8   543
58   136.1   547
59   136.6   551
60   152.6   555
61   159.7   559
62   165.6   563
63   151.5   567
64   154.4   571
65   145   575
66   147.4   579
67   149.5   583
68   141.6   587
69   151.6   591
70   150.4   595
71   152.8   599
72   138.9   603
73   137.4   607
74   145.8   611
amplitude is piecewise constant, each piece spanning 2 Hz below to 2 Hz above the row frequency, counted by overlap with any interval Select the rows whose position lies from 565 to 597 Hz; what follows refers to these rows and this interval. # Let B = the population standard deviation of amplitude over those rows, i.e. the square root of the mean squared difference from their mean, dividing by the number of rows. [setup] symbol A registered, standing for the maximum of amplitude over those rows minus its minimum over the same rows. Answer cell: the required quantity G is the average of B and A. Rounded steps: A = 13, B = 3.8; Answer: 8.3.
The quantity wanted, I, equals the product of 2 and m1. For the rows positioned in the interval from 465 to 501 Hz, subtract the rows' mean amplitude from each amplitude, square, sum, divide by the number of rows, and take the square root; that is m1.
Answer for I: 35.9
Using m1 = 18.0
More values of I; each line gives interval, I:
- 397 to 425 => 44.4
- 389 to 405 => 18.0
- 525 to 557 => 14.9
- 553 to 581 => 13.1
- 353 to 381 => 16.1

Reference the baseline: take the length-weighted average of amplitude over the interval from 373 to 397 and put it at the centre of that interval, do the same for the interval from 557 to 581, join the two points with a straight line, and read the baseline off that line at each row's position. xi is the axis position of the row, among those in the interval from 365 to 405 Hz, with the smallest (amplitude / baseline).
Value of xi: 403 Hz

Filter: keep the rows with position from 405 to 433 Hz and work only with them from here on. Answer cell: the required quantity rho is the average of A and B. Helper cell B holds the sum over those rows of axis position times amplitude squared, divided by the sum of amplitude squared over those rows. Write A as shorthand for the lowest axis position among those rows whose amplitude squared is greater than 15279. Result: 424.8 Hz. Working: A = 427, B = 422.6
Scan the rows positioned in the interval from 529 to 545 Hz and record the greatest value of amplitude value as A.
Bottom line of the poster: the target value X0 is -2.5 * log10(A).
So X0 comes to -5.49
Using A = 157.1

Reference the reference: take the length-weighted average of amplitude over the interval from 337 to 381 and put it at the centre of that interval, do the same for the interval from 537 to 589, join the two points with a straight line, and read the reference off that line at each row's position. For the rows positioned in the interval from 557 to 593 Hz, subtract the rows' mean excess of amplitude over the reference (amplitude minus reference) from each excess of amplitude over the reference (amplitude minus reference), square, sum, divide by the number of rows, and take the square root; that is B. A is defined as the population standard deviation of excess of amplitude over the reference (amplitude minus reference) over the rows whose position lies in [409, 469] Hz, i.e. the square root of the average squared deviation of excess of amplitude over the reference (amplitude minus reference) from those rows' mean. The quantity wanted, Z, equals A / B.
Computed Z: 3.0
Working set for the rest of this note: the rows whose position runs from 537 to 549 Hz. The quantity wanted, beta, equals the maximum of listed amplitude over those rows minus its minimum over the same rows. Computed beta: 18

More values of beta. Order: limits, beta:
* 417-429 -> 23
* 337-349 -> 21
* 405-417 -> 15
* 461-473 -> 0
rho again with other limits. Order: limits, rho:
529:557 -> 536.8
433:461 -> 441.3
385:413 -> 391.5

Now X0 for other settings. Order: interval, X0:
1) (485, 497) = -5.24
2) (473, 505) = -5.42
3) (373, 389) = -5.27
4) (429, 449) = -5.28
